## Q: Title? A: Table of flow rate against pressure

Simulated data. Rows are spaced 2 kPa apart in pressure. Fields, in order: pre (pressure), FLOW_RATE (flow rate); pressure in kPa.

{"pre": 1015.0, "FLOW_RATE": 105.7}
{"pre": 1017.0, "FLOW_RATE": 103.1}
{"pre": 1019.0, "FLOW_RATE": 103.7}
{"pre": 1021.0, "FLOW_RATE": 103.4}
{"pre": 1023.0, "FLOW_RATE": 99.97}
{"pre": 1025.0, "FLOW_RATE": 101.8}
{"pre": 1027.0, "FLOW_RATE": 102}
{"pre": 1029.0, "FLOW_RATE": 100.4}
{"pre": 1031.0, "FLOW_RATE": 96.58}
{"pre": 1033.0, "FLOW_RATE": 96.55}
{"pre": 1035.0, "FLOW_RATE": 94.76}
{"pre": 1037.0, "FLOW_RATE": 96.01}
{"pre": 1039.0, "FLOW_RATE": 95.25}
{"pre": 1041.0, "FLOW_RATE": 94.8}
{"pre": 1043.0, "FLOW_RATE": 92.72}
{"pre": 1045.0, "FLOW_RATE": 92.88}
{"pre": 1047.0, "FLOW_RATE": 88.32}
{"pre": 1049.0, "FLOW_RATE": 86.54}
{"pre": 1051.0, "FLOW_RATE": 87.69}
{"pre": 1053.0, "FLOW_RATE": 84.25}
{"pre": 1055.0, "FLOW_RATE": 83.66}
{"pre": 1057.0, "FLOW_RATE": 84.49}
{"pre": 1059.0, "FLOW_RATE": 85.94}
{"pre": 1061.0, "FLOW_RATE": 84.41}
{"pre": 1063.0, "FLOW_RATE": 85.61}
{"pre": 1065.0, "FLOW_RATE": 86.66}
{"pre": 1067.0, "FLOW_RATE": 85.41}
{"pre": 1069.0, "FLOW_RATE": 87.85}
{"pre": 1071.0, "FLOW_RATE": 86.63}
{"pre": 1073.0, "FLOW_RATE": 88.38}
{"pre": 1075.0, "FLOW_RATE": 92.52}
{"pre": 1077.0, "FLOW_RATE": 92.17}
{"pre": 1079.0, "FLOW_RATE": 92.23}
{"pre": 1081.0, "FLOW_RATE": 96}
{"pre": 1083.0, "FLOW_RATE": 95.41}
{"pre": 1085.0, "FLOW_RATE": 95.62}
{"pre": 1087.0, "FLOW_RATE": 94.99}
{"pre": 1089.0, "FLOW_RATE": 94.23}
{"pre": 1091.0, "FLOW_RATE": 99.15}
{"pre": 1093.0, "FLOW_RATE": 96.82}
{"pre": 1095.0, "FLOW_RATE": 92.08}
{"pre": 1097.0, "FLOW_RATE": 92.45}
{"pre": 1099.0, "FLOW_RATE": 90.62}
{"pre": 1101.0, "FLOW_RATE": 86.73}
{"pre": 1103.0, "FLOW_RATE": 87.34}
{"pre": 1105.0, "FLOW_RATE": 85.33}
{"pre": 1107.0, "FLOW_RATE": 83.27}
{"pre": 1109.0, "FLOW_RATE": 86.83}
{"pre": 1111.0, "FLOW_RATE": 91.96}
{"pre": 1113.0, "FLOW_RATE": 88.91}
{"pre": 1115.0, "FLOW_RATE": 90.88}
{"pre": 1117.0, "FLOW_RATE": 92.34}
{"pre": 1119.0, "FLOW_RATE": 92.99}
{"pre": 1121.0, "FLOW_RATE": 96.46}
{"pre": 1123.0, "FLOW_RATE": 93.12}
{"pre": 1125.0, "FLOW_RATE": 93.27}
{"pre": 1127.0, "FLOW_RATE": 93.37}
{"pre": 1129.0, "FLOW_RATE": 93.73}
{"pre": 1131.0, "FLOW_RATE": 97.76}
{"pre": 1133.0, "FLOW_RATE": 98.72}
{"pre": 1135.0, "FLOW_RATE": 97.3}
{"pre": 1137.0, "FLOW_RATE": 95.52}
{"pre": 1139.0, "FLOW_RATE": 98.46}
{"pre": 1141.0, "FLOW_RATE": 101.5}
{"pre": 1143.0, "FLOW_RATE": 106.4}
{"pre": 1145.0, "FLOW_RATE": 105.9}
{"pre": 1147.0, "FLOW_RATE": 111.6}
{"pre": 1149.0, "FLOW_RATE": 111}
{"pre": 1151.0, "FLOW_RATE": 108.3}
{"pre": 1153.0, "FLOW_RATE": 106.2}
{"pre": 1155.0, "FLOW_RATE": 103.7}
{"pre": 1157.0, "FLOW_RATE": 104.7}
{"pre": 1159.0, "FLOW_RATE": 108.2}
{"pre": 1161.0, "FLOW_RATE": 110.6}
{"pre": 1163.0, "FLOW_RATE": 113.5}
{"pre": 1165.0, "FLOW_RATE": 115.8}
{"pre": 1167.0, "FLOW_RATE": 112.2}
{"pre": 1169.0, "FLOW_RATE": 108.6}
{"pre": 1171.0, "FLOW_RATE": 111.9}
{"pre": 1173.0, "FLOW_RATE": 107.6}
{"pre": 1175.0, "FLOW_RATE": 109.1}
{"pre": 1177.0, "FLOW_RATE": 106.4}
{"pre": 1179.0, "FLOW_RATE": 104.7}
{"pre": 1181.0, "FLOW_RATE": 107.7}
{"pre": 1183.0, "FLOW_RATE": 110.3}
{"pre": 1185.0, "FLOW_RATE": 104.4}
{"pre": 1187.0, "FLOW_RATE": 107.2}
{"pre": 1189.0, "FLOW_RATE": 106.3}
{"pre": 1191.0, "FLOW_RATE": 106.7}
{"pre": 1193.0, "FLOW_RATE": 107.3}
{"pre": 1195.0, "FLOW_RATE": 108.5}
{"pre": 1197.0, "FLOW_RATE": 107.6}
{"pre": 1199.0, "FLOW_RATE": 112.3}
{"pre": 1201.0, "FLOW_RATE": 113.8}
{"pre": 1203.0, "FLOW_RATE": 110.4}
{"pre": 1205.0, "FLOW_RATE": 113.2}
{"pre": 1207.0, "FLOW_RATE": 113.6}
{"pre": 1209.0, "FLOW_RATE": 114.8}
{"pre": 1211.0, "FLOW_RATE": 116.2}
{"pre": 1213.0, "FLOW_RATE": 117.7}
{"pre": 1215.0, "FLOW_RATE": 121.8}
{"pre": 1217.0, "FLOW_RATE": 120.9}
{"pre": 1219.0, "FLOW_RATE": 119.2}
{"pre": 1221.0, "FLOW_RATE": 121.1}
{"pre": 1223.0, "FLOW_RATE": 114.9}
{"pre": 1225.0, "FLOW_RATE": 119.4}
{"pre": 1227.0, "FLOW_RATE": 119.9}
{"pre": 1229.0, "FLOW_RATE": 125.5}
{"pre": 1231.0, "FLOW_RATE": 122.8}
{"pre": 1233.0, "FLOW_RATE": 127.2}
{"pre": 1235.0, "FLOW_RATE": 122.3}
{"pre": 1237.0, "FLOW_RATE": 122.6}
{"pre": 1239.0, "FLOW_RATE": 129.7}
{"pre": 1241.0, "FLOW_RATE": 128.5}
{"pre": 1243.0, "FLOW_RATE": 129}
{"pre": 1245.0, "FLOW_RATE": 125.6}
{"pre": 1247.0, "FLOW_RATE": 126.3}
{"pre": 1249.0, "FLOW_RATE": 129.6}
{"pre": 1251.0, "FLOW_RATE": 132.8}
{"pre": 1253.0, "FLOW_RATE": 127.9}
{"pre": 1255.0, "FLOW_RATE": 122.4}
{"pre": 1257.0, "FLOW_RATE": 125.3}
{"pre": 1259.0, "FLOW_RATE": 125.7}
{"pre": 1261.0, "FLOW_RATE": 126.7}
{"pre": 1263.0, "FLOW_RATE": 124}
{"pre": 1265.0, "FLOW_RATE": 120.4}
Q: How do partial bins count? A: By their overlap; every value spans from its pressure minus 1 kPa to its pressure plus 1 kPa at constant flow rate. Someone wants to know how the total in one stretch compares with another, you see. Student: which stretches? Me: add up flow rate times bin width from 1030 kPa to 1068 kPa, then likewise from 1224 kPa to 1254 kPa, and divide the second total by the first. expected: 1.1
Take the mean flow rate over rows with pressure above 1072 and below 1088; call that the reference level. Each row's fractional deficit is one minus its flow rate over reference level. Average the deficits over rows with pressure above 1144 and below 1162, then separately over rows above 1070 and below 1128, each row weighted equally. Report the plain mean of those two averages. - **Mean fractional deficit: -0.07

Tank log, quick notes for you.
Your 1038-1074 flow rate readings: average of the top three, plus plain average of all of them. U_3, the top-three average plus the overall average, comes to 182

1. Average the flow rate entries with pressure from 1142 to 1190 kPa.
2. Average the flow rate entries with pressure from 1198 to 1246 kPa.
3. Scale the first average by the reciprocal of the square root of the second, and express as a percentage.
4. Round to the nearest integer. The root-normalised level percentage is 989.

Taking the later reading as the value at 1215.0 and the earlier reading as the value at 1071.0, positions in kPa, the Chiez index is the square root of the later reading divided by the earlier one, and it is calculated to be 1.19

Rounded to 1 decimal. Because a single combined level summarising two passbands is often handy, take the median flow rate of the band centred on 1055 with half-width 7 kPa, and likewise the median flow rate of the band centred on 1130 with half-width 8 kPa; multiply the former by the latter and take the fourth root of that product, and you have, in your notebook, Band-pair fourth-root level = 9.5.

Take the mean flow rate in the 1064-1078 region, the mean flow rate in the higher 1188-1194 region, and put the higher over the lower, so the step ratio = 1.21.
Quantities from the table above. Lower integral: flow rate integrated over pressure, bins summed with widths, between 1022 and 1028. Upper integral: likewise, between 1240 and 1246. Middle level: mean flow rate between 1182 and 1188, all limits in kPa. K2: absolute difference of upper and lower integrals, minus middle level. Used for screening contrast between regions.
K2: 51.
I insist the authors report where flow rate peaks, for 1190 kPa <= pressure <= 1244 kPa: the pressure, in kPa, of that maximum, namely 1239.0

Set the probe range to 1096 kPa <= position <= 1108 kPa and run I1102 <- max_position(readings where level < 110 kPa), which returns 1107.0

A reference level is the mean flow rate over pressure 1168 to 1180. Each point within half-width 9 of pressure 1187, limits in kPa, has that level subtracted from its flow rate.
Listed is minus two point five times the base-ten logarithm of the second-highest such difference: 0.9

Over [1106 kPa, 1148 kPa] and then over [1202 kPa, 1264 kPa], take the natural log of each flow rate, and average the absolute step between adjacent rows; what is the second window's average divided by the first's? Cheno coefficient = 0.88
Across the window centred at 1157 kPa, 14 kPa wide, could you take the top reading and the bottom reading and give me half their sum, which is 109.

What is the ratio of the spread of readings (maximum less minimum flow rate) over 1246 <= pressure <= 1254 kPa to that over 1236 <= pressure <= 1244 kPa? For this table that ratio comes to 0.9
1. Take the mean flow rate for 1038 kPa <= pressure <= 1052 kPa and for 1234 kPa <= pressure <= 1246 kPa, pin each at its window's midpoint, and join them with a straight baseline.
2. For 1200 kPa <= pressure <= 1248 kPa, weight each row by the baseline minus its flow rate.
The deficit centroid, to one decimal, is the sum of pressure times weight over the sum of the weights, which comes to 1212.0 kPa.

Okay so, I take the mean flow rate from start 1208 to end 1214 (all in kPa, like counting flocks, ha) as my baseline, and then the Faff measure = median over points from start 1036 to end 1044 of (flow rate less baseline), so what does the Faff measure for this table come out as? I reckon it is -21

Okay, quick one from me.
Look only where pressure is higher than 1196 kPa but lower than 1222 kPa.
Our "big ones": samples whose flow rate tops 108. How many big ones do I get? 12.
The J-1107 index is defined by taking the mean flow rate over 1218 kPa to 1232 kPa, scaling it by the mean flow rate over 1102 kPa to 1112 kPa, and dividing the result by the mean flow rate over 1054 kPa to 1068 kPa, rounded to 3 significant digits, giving 123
